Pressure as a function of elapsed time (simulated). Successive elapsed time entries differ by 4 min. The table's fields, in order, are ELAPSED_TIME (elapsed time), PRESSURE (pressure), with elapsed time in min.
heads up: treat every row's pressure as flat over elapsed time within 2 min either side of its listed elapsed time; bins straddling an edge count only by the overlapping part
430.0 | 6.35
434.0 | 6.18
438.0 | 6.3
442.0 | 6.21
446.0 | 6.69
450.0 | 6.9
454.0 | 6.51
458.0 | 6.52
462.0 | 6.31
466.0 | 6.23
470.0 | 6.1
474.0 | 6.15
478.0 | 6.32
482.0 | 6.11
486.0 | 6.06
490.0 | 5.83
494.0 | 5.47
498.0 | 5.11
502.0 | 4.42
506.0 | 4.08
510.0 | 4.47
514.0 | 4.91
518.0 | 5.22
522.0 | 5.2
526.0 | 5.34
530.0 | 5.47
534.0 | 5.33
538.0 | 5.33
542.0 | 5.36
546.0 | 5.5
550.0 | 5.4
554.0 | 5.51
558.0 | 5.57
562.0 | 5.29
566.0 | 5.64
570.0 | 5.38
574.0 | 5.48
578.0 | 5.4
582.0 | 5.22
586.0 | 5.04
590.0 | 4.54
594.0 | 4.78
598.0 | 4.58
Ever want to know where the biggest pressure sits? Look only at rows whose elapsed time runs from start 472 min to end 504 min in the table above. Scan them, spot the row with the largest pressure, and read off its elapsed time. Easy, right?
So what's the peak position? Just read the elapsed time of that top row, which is 478.0 min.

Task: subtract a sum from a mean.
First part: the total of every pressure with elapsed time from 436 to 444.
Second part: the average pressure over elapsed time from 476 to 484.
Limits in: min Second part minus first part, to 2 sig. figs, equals -6.3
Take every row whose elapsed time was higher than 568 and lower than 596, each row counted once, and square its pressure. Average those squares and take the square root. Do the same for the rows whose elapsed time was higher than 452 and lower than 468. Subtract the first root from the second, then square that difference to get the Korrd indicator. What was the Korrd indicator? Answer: 1.6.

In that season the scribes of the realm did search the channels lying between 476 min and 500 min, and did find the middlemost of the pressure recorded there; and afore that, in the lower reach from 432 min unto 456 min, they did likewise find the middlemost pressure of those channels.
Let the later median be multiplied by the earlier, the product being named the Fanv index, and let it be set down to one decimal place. 38.1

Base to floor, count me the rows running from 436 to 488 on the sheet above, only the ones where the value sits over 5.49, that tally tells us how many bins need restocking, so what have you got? 13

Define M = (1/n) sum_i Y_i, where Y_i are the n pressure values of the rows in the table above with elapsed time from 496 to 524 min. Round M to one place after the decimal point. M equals 4.8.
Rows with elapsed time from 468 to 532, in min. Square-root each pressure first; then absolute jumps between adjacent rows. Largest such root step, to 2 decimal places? 0.16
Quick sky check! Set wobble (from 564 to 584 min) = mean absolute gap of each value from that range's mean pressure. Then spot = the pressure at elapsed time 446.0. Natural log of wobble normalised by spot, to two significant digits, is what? -4.1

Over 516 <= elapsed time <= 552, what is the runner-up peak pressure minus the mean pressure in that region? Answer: 0.12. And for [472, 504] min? 0.47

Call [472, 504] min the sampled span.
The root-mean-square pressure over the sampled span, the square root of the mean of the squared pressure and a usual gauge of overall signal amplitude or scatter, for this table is 5.7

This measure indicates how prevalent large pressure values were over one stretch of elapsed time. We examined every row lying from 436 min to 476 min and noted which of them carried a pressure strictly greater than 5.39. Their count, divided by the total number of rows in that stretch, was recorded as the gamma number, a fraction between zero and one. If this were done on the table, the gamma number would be 1.0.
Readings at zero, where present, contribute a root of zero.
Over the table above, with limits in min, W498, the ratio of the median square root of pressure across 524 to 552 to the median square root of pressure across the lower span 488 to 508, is 1.02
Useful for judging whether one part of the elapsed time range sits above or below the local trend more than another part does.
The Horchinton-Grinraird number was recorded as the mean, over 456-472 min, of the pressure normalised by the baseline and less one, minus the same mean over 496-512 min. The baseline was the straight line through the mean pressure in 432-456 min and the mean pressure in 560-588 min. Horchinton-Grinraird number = 0.24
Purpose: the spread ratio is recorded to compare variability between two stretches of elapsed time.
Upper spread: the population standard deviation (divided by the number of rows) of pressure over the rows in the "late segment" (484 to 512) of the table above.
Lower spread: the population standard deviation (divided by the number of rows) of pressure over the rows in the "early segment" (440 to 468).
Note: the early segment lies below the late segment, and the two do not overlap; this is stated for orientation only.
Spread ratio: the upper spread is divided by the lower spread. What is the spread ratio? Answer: 3.0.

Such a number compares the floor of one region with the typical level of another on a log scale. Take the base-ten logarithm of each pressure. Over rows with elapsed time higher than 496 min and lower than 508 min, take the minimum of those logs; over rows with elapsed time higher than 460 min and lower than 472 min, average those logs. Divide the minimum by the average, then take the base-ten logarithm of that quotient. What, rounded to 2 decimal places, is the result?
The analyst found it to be -0.11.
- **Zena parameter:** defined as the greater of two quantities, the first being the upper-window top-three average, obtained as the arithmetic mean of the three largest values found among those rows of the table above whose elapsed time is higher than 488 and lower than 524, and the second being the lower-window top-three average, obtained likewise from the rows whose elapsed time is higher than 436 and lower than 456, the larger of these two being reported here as 6.7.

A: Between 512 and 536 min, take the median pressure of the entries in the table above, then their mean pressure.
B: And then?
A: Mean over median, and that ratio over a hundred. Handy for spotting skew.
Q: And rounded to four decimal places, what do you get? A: 0.0099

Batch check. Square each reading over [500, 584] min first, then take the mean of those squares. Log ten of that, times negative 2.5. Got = -3.59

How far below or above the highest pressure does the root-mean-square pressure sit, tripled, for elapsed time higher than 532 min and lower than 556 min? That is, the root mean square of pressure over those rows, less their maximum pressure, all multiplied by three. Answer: -0.31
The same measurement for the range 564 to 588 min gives -0.83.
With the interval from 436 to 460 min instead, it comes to -1.12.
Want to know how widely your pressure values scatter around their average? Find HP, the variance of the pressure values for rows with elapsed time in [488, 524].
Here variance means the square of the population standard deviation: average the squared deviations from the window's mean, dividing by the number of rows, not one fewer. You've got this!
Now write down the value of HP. 0.27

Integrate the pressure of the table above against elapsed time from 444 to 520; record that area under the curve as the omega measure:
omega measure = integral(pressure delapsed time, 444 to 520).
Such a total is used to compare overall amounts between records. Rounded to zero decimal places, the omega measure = 438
